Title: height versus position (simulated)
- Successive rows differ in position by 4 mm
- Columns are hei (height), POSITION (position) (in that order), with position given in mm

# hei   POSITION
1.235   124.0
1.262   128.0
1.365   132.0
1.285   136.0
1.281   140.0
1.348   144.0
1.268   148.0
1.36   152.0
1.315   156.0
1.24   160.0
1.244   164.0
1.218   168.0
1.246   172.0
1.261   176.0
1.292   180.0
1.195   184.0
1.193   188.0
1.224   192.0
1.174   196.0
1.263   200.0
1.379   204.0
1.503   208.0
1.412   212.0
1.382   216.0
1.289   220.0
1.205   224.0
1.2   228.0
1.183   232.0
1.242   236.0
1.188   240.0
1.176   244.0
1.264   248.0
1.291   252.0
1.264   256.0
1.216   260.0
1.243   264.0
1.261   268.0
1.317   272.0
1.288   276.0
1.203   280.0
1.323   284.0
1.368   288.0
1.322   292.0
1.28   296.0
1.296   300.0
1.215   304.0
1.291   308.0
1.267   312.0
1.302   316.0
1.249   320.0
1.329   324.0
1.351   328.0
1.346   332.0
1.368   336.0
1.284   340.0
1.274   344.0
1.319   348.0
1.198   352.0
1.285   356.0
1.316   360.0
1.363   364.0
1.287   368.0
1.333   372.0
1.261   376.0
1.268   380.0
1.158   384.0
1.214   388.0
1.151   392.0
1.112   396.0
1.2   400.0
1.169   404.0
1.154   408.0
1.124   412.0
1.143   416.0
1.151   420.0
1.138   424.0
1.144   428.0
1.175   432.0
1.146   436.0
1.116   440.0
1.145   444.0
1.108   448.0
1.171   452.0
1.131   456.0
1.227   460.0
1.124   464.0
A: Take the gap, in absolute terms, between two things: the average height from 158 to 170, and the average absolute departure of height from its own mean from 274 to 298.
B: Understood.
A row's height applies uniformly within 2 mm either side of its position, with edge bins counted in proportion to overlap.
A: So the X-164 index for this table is 1.19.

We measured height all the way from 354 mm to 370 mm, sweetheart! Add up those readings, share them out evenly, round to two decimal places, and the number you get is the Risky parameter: 1.31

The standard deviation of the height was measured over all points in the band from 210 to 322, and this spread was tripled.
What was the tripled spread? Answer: 0.18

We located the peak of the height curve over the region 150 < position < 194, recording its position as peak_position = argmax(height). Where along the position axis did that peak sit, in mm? 152.0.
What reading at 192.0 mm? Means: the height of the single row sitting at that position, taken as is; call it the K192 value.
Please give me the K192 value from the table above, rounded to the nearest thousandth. 1.224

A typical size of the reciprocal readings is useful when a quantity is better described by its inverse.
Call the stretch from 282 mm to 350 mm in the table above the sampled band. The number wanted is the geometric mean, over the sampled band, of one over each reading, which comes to 0.77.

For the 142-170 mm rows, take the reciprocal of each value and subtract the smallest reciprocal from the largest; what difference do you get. 0.086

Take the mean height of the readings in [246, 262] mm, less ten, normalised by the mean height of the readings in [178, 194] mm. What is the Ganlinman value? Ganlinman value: -7.1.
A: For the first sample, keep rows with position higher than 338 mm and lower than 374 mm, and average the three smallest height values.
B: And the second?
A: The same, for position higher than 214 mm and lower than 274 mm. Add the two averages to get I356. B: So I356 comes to 2.43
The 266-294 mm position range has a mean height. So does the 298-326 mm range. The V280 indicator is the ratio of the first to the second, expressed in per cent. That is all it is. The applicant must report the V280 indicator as 101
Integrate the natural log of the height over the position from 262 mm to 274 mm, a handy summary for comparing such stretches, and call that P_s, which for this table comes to 2.9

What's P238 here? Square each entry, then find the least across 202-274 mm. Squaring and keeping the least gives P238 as 1.38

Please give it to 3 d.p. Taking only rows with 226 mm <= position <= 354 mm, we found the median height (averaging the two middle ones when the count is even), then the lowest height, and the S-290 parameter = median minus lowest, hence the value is 0.101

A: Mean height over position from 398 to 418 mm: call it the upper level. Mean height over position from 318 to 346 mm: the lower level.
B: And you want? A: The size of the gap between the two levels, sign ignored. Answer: 0.16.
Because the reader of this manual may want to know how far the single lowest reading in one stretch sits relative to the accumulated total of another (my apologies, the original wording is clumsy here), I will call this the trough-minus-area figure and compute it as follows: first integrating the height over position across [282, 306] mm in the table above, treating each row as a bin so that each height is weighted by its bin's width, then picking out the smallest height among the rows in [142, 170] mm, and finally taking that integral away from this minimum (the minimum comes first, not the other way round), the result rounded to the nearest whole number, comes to -30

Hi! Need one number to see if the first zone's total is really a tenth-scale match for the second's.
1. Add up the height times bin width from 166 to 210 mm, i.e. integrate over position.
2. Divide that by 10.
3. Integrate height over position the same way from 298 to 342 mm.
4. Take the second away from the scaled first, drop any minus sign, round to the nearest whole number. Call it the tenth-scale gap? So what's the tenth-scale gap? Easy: 52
